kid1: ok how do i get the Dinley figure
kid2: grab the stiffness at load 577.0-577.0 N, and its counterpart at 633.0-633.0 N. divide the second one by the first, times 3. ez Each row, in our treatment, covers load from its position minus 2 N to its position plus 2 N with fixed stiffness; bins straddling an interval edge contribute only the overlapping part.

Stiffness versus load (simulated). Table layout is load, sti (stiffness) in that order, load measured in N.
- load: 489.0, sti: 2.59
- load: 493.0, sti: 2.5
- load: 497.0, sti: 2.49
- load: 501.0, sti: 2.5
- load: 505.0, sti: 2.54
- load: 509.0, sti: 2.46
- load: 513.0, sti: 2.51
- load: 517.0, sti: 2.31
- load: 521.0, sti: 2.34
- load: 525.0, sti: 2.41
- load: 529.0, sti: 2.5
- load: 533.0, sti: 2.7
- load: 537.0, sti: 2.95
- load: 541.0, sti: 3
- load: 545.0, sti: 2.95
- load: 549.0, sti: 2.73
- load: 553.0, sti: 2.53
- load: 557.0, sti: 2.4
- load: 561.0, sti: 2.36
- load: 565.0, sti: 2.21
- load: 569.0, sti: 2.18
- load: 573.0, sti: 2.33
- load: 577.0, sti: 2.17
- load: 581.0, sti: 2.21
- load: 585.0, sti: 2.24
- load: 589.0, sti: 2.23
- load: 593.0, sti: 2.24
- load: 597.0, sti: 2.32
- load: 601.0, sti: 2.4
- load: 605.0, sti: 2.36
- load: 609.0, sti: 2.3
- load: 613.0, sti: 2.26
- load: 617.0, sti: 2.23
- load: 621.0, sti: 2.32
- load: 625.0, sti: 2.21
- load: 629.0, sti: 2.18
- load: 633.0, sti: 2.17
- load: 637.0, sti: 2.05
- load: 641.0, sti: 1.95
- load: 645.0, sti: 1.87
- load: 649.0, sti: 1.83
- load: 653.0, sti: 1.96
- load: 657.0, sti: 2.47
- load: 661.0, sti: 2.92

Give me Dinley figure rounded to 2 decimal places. 3.00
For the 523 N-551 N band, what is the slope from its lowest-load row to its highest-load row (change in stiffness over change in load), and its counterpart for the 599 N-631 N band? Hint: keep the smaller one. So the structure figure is -0.0079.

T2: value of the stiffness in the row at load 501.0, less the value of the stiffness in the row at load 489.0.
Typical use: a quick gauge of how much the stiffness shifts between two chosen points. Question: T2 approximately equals -0.1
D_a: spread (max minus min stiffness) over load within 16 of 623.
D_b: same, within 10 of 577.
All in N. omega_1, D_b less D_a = -0.11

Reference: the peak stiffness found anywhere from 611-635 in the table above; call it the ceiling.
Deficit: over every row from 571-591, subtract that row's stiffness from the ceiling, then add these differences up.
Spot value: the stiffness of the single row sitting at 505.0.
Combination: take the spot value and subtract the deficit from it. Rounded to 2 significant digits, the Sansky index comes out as 2.1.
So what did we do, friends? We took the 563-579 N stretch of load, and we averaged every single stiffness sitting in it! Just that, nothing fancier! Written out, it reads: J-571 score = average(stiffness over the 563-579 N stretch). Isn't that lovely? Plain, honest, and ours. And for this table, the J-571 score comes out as 2.22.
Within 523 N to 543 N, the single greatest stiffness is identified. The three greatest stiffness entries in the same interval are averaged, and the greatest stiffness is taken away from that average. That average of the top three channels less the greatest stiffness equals -0.12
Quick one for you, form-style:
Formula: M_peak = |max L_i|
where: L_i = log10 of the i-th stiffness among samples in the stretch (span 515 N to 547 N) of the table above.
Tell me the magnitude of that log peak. 0.477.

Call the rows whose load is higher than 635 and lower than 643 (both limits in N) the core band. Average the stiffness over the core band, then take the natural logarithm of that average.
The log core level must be 0.69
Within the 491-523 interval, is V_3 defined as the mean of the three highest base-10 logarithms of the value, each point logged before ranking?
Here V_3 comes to 0.40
